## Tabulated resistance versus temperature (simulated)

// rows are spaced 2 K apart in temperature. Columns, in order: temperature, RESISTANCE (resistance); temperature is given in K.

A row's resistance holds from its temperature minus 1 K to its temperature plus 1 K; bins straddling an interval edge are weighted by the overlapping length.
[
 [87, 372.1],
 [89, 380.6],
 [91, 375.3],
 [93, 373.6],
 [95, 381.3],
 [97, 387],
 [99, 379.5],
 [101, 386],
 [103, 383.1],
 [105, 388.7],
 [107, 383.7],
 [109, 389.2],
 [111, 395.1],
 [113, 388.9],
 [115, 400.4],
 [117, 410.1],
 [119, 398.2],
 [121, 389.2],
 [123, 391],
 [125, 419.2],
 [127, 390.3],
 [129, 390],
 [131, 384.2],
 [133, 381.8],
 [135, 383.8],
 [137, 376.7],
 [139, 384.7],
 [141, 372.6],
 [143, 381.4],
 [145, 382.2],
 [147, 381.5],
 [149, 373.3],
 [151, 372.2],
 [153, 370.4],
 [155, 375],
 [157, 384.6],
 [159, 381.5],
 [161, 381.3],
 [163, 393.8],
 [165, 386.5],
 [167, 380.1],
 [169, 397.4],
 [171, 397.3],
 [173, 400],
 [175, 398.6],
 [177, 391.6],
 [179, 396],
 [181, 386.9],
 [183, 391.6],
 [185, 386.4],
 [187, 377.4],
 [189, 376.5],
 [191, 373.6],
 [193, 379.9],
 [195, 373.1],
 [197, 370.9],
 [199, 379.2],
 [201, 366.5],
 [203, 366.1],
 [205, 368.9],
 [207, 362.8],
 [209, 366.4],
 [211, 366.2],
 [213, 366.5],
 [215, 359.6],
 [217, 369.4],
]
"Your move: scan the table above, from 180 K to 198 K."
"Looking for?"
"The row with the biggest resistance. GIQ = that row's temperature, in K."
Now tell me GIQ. 183 K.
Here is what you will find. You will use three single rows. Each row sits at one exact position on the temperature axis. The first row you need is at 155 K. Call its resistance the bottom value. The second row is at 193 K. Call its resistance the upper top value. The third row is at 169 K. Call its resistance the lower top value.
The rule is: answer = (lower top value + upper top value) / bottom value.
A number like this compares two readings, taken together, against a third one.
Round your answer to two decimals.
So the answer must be 2.07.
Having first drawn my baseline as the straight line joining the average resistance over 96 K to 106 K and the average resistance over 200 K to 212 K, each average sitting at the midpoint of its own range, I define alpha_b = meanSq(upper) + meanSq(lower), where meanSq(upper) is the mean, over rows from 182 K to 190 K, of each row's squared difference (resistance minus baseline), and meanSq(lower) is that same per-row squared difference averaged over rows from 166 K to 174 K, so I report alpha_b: 726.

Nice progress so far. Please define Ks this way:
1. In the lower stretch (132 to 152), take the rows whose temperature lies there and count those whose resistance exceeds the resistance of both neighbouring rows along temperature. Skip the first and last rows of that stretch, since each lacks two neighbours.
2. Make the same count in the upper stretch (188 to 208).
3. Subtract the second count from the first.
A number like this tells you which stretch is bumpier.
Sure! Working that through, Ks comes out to 0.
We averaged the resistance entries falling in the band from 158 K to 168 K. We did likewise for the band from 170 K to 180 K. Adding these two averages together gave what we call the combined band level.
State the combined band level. 781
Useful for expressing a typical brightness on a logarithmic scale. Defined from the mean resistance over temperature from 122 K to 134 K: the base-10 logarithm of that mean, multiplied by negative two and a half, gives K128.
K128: -6.49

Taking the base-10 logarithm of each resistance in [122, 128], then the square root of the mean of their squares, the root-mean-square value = 2.60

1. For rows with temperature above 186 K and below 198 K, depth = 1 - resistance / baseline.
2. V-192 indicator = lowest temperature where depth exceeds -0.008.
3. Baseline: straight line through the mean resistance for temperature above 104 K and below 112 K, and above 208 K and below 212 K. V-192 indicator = 197 K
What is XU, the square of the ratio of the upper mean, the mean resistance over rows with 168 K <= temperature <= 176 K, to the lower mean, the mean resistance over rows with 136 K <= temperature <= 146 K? 1.10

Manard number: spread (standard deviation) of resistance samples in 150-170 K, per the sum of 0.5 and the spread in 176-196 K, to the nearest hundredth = 1.00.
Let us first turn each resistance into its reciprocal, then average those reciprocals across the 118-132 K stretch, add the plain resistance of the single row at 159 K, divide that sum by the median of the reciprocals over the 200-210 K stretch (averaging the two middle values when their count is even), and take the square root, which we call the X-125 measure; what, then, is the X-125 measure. 374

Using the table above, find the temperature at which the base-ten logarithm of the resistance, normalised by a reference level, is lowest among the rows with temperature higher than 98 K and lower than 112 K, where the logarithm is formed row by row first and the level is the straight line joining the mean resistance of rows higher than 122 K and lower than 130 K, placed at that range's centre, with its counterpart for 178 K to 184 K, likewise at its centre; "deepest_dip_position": 99 K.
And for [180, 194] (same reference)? 191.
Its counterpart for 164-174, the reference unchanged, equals 167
